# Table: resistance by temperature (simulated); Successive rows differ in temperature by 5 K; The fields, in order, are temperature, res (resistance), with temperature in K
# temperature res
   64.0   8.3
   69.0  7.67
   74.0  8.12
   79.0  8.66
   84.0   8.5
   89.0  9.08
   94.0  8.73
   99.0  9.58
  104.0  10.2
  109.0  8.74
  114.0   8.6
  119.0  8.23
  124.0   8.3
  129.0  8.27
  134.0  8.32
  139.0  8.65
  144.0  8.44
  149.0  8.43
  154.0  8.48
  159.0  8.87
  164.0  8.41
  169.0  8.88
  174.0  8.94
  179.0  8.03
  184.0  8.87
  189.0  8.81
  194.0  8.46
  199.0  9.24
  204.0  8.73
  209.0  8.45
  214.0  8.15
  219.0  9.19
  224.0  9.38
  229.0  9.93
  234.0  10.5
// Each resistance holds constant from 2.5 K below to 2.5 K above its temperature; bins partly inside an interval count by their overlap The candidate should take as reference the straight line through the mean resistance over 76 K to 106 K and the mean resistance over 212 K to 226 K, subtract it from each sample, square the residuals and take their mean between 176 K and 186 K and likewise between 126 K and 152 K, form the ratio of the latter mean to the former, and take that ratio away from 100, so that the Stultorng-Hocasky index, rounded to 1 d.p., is 99.1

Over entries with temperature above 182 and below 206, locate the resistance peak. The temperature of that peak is 199.0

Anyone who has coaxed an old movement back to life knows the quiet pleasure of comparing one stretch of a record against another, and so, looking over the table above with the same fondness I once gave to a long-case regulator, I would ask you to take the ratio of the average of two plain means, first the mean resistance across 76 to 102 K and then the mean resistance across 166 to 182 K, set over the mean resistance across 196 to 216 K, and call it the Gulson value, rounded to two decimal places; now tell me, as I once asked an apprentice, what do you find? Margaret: 1.01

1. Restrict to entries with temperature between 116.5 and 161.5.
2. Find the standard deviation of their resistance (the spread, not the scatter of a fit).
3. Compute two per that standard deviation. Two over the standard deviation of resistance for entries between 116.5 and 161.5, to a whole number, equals 10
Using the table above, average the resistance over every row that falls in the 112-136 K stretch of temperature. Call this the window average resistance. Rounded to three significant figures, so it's 8.34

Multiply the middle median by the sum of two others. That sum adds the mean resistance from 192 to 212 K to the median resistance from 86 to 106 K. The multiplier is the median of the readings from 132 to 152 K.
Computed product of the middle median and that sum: 152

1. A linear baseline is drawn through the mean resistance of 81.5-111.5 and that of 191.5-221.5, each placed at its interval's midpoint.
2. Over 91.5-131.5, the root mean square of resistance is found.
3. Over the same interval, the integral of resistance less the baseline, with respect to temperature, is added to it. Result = -1.1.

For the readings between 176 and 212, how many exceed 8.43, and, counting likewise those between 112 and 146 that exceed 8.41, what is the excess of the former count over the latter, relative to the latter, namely 1.00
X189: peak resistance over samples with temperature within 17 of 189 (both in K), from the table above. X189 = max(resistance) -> 9.24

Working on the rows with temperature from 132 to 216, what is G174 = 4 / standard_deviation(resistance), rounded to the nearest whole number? 13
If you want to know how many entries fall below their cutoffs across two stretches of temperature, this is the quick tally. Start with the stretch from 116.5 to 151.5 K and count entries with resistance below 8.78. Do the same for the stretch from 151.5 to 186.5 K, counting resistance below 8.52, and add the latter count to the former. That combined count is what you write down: 10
